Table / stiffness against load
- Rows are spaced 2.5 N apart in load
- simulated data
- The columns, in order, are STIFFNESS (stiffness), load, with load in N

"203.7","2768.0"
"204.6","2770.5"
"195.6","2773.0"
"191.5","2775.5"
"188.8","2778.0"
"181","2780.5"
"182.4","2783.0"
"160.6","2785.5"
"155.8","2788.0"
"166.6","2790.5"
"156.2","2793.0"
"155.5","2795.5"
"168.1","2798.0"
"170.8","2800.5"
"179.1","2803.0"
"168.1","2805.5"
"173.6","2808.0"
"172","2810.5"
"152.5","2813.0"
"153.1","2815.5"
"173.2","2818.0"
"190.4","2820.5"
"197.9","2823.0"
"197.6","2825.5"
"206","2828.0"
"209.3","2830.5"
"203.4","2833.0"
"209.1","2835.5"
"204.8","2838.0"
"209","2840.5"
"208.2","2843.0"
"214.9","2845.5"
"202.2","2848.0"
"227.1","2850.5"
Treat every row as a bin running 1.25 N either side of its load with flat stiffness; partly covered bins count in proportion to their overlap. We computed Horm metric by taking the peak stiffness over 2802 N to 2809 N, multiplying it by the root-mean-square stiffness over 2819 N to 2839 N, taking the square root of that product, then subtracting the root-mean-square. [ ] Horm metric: -12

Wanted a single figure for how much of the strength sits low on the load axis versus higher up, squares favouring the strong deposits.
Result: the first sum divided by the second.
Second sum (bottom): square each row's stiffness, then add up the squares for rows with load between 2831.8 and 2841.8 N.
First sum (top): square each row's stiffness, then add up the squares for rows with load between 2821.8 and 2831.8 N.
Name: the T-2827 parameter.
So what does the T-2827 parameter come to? 0.96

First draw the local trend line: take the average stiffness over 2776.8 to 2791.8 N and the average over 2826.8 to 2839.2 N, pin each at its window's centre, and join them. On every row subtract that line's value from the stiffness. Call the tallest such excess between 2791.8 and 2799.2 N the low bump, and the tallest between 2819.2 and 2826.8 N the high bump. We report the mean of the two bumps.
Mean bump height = -7.8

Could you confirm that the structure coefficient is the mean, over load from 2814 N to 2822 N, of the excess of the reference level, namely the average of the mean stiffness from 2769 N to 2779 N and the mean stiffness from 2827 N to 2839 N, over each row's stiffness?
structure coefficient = 29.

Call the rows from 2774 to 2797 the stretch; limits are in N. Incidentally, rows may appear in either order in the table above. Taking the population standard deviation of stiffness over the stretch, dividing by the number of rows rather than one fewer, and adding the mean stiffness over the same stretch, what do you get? 185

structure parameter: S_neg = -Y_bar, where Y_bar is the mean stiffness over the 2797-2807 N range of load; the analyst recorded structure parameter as -172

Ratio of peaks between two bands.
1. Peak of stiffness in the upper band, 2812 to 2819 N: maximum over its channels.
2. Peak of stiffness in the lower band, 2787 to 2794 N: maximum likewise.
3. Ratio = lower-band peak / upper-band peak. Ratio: 0.96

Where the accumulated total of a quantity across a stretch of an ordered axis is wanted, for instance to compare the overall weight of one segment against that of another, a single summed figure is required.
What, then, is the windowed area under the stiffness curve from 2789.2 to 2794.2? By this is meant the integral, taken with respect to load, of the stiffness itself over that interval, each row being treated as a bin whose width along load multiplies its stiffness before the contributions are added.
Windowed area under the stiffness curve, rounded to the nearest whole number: 807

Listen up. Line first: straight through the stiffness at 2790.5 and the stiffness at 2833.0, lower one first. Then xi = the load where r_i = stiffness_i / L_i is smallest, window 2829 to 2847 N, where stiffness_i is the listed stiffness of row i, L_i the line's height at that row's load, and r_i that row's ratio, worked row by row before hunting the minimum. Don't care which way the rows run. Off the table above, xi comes 2843.0 N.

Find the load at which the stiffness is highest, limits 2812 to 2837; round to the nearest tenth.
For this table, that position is 2830.5 N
